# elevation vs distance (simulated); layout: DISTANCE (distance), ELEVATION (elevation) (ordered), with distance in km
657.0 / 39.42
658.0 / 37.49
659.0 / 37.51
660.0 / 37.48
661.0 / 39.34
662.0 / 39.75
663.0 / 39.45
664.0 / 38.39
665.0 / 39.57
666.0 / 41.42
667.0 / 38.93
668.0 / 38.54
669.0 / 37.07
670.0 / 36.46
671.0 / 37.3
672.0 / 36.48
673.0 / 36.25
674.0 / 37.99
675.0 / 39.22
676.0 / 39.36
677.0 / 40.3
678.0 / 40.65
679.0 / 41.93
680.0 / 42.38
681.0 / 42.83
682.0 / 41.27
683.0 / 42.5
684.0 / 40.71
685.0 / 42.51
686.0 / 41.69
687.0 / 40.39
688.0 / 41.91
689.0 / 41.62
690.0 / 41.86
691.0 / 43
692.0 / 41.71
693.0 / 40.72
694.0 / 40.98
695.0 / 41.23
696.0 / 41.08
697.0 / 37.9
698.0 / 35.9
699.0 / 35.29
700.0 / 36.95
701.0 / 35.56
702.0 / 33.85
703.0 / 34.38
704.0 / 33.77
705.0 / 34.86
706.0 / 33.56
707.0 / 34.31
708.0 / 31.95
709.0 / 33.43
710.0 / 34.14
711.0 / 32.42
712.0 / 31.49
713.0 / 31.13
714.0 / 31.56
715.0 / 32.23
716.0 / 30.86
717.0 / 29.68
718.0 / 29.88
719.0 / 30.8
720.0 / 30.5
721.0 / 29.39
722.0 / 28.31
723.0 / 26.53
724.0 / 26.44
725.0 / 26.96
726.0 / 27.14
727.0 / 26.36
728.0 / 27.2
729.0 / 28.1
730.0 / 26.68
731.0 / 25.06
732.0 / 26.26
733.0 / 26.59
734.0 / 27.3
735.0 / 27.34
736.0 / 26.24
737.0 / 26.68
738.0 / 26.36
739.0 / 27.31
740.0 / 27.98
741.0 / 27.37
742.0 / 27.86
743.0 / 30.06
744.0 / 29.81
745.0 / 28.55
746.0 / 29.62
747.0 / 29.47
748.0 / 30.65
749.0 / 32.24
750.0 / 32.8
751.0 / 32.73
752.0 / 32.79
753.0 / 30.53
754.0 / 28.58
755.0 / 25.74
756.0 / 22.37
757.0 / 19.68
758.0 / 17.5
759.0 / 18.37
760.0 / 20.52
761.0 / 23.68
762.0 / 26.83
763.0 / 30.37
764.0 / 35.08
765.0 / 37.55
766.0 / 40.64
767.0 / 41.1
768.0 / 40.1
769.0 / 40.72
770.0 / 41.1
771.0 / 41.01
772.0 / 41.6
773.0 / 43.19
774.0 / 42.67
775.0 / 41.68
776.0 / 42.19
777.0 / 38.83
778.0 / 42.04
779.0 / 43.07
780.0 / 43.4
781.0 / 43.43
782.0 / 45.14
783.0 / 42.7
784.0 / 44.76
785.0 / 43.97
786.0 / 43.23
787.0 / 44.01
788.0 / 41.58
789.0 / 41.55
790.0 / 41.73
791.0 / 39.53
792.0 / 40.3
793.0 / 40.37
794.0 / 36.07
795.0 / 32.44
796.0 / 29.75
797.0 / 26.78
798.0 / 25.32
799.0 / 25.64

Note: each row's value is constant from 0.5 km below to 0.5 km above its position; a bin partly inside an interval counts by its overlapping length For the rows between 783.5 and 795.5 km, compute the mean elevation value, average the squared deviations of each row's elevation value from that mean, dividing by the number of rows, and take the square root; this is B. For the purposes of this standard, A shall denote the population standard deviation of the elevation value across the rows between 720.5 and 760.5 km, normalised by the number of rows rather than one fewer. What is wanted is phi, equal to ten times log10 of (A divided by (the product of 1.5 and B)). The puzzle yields -2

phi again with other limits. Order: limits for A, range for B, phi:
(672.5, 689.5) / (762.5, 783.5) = -4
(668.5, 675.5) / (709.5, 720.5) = -3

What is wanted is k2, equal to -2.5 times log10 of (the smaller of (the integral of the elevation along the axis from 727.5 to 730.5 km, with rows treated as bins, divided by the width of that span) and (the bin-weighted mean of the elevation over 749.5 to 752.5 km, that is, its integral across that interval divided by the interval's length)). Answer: -3.6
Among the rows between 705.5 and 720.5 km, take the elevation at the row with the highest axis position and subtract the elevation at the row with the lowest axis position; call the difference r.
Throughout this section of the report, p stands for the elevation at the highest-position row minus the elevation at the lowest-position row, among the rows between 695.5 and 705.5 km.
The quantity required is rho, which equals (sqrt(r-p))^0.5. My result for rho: 1.33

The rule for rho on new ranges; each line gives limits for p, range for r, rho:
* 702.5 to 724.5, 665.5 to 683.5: 1.73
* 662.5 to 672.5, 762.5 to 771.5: 1.92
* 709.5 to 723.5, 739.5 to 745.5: 1.69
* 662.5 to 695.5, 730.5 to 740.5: 1.03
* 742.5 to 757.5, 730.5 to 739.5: 1.89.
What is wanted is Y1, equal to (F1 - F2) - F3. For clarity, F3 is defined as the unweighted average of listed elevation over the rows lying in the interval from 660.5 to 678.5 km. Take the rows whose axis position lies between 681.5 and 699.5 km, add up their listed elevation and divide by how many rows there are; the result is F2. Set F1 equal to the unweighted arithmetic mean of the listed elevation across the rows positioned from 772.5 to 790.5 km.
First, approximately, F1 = 42.7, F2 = 41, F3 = 39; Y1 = -37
